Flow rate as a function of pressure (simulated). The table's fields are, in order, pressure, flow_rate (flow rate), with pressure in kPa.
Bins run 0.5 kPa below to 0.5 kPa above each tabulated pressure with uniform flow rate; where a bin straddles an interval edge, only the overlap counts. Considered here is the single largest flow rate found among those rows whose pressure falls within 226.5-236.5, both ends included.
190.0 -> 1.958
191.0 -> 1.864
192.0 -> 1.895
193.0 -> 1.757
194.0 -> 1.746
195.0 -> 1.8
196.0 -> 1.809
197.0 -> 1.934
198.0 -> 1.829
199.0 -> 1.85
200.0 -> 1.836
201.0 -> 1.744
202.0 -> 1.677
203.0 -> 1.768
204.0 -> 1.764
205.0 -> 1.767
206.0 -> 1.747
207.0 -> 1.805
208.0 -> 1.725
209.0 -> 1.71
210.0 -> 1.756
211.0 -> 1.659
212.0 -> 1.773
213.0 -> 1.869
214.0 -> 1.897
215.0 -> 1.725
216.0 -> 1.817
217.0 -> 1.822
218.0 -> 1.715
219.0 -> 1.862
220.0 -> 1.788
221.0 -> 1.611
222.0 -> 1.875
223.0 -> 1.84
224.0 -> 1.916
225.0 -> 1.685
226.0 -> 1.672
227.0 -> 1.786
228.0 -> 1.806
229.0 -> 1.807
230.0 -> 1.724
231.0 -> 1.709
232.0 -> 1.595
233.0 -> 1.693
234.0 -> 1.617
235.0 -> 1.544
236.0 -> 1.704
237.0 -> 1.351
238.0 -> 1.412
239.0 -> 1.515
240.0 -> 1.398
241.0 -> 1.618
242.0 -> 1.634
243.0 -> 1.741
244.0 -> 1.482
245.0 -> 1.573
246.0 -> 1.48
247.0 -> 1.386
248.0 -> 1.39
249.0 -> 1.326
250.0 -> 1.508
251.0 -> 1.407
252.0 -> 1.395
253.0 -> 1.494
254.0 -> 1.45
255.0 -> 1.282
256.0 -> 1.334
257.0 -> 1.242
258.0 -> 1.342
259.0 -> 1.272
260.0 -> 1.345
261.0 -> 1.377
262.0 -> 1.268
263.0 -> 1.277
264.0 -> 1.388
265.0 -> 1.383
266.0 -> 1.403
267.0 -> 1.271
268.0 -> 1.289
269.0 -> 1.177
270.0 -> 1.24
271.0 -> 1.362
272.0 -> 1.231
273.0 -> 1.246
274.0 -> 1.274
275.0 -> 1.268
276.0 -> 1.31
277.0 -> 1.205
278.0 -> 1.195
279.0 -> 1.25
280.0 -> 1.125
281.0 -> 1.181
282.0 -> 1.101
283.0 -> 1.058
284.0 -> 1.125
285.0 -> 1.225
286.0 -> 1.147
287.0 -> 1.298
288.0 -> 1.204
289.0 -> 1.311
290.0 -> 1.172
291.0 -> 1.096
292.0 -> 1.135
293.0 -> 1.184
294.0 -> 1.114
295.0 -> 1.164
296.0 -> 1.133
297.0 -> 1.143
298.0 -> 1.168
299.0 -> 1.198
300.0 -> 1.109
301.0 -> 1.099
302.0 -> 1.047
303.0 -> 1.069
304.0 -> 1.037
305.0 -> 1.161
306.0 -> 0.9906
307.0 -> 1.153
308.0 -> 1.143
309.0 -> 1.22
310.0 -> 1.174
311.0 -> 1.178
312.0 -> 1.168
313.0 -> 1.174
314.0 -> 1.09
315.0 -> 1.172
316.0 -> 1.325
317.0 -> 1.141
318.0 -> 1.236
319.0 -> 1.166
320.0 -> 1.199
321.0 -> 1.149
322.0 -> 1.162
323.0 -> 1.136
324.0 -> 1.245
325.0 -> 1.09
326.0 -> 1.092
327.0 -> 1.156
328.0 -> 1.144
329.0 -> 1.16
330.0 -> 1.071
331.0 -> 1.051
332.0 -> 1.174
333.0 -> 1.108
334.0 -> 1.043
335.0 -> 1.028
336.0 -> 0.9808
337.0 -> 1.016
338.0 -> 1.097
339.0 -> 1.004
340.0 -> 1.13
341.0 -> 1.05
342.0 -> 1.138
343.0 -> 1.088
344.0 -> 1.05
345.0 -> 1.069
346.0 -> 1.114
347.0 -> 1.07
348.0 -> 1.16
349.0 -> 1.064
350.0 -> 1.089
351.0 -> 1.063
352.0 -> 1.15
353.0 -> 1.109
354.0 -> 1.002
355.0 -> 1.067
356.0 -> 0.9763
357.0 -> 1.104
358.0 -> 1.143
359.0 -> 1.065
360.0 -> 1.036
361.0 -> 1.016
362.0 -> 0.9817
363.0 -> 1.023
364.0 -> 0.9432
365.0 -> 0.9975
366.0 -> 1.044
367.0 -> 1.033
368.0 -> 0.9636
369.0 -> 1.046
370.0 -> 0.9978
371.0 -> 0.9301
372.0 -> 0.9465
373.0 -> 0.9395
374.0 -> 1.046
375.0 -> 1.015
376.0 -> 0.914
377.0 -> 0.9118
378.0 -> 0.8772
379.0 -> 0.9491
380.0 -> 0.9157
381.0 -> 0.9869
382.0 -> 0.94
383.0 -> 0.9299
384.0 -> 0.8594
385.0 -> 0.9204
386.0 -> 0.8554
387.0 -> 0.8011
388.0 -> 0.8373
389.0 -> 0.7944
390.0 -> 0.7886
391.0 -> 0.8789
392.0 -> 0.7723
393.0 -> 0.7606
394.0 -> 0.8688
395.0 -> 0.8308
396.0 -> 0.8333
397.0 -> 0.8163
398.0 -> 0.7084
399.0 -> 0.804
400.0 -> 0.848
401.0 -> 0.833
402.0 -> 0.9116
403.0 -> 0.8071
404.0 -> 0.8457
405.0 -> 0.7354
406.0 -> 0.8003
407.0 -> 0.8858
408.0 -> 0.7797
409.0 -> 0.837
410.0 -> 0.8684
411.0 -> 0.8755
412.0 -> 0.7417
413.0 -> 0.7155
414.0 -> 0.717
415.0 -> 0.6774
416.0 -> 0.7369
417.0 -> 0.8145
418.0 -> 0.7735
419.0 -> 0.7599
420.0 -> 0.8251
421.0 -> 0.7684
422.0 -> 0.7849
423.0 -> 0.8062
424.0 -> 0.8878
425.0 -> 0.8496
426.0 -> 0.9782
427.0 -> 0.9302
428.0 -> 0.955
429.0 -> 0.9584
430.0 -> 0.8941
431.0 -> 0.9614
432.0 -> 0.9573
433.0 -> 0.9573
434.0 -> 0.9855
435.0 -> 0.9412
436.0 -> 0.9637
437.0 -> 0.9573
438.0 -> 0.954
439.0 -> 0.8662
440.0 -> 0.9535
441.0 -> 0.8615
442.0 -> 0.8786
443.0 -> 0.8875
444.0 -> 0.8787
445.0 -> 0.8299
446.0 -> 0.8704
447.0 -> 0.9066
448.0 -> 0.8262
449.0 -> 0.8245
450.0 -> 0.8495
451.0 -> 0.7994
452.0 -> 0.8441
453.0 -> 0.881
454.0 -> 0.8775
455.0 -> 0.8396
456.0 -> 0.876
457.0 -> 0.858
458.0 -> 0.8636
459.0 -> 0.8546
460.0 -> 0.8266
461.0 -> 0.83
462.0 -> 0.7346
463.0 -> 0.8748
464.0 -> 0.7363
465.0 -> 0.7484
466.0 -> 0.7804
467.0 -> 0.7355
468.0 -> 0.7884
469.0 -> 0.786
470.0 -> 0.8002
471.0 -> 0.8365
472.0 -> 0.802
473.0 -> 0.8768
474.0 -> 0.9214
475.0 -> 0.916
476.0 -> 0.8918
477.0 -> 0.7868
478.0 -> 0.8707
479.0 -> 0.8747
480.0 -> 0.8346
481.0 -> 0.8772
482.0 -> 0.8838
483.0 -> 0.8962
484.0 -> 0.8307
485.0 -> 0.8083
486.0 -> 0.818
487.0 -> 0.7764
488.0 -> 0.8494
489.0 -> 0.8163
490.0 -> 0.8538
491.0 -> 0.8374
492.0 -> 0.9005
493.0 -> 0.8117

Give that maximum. 1.807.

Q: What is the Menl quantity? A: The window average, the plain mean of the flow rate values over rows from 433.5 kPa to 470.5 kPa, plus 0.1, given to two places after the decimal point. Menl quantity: 0.95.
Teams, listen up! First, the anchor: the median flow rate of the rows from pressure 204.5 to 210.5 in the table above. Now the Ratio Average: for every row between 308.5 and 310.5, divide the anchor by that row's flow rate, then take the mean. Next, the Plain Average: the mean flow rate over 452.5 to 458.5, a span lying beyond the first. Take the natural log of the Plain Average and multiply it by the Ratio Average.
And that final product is -0.21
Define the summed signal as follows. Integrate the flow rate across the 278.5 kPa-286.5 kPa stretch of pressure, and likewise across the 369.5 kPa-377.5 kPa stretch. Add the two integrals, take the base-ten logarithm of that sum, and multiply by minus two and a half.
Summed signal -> -3.1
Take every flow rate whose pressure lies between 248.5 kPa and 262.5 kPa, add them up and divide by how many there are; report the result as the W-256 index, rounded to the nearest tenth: 1.4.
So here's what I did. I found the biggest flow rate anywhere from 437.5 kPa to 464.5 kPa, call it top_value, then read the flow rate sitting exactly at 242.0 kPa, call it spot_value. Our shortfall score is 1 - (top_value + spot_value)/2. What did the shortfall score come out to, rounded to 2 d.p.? -0.29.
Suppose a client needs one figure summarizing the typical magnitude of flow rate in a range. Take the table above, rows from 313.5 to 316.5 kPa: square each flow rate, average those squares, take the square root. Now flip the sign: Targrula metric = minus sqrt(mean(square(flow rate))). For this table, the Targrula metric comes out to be -1.20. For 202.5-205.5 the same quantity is -1.77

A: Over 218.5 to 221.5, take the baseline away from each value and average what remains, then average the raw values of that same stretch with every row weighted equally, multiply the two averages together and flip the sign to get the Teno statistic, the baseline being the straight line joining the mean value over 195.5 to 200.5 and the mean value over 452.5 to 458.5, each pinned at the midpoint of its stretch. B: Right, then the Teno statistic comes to 0.02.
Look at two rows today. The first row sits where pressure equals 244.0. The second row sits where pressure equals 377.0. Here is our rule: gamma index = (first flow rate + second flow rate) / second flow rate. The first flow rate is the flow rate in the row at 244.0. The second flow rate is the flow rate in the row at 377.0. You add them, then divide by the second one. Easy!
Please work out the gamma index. 2.6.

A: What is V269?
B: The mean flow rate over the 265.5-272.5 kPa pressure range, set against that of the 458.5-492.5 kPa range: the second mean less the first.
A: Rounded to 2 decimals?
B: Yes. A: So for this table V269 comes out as -0.45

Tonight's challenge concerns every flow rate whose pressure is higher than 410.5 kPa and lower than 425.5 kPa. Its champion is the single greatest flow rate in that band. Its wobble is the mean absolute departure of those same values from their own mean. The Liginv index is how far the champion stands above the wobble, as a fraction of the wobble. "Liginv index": 17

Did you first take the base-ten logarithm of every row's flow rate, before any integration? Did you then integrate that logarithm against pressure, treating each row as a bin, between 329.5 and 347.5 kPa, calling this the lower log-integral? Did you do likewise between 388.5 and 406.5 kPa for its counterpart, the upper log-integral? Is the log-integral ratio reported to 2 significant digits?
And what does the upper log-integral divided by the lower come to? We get -3.1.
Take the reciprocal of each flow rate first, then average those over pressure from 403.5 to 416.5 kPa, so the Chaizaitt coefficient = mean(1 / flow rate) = 1.3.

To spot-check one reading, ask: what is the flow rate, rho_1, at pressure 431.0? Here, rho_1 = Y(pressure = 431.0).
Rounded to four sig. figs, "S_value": 0.9614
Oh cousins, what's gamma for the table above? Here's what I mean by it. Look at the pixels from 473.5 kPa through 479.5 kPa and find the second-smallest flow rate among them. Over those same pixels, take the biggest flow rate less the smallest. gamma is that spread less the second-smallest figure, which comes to -0.74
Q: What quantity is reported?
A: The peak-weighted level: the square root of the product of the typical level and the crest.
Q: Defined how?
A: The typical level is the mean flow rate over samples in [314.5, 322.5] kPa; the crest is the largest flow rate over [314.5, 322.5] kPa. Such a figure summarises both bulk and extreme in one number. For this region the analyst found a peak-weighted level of 1.3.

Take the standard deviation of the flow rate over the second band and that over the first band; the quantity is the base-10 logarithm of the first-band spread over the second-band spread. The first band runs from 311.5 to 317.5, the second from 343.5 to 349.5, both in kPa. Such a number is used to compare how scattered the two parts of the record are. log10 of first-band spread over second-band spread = 0.28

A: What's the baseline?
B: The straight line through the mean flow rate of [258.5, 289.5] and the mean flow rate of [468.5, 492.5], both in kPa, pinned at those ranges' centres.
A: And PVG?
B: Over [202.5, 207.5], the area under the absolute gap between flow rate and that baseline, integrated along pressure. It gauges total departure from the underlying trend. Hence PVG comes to 1.92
